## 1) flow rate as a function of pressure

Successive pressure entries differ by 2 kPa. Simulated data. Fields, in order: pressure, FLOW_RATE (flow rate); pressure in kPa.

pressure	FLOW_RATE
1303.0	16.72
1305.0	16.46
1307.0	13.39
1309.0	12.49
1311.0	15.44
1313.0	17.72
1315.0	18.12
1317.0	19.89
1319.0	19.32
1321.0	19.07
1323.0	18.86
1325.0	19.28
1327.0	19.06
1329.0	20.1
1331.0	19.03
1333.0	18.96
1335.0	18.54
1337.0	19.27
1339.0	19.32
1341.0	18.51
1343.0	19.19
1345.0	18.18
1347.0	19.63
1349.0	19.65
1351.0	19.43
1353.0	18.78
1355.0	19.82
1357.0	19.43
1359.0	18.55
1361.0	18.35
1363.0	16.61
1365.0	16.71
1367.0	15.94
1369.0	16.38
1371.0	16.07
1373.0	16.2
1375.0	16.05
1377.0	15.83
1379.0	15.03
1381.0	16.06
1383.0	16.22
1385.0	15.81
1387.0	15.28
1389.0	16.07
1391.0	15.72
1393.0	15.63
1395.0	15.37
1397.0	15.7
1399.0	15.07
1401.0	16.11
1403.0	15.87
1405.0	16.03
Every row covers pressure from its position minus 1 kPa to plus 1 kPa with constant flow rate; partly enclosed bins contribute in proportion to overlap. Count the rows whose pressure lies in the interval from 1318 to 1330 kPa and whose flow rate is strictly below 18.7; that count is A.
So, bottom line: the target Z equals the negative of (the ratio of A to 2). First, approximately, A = 0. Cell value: 0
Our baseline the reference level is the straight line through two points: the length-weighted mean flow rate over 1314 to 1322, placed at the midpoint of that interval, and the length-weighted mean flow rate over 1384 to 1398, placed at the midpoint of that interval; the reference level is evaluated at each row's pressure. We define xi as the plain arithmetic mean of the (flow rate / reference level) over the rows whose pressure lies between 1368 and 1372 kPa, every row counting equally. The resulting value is 0.97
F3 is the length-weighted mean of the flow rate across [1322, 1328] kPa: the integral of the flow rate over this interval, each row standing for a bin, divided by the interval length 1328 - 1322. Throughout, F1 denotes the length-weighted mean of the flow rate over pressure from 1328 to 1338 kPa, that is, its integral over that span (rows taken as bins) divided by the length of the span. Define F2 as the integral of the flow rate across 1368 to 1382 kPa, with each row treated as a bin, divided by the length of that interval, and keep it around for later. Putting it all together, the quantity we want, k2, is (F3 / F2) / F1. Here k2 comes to 0.062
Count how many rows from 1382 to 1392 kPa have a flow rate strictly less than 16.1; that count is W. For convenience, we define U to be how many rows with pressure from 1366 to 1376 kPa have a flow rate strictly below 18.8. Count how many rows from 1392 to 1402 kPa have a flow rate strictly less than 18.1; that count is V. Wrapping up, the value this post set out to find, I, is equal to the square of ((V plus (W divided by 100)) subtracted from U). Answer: 0.0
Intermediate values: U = 5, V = 5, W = 4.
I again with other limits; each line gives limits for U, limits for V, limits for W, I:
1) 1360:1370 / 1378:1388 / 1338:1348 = 0.0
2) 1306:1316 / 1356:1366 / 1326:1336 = 9.0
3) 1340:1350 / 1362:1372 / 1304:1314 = 9.2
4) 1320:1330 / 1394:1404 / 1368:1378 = 25.3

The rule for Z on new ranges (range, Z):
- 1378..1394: -4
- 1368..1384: -4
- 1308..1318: -2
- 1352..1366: -2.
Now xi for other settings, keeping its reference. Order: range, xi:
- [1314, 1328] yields 1.01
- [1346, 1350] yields 1.11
